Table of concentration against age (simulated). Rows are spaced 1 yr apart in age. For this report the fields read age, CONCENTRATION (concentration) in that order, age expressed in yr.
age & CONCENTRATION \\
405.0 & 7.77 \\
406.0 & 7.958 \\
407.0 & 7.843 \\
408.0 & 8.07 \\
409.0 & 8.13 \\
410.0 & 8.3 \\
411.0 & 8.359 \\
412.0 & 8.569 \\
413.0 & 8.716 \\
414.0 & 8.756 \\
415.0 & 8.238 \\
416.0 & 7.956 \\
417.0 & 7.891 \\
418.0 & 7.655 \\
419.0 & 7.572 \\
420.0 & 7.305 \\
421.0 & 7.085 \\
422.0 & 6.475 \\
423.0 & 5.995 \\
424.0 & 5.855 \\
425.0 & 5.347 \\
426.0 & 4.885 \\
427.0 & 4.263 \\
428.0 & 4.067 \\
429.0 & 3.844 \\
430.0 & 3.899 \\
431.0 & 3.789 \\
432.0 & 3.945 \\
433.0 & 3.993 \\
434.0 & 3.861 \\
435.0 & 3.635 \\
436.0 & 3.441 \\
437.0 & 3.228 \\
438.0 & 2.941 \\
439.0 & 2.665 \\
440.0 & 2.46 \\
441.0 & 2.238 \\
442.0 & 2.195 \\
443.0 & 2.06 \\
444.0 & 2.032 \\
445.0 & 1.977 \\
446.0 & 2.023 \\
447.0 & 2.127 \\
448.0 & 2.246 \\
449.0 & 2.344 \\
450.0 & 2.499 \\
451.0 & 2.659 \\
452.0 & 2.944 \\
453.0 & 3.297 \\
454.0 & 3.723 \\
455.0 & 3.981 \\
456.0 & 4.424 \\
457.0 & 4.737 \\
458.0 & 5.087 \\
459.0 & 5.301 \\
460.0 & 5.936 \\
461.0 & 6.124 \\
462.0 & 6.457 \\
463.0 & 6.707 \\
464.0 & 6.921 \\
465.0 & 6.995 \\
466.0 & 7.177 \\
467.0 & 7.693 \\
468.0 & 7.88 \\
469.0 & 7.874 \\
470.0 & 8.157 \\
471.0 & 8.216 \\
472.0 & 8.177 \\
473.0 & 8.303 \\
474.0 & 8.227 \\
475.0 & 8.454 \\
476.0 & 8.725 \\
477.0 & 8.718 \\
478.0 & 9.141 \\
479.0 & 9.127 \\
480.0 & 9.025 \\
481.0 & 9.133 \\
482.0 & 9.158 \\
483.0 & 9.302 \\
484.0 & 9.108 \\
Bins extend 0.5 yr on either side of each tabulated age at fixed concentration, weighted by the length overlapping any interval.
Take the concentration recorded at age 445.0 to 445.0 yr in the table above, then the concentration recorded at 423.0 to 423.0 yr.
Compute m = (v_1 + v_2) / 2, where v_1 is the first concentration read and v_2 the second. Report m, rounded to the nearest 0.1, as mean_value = 4.0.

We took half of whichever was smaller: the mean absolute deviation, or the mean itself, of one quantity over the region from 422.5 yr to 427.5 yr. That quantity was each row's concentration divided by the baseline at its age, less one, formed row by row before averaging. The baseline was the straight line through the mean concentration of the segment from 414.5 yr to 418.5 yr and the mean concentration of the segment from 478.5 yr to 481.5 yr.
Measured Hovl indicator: -0.17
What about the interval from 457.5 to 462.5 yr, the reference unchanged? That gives -0.17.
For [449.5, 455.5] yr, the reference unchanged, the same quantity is -0.31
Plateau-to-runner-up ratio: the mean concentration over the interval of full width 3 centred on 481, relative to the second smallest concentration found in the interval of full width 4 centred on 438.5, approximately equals 3.4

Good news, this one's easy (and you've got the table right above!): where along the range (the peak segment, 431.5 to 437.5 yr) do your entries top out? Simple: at 433.0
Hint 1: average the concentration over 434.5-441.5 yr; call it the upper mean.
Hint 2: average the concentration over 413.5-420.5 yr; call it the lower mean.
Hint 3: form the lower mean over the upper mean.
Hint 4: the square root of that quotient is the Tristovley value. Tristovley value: 1.64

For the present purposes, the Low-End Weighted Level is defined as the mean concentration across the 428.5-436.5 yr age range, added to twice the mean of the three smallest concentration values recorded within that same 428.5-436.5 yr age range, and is 11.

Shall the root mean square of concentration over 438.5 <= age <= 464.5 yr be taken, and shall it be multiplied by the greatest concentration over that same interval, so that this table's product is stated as 28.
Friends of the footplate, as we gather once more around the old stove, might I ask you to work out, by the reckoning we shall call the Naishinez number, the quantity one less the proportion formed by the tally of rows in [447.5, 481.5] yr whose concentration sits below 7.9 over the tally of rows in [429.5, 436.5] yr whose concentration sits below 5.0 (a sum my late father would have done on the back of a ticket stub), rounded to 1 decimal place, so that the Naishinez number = -2.1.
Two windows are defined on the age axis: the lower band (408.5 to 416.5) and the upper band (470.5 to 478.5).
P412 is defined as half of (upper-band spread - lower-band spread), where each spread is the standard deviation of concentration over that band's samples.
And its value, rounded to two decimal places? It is 0.03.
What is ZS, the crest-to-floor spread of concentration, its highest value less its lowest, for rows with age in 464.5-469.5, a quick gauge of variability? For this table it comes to 0.9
